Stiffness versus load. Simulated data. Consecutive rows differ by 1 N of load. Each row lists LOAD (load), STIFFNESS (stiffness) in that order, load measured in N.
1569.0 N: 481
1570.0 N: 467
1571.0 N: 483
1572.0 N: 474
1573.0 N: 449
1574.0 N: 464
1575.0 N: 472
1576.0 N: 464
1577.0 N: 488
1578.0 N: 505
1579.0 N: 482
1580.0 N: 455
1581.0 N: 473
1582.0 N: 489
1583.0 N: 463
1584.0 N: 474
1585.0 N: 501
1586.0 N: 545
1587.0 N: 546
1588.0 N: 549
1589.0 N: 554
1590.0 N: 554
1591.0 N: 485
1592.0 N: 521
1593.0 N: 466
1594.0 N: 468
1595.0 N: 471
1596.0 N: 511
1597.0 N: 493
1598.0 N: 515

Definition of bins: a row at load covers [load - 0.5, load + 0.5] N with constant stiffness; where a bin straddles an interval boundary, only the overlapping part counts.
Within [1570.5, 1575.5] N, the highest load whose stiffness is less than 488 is 1575.0 N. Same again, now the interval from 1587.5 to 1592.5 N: 1591.0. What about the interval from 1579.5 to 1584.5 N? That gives 1584.0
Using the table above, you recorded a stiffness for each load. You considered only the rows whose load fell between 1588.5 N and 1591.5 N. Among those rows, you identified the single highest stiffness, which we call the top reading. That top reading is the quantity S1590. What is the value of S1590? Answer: 554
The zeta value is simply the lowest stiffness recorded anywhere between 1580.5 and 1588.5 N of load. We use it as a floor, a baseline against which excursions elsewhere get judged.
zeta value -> 463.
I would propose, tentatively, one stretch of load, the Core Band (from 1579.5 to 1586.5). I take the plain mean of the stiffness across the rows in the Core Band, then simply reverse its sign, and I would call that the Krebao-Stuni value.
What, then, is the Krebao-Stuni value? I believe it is -486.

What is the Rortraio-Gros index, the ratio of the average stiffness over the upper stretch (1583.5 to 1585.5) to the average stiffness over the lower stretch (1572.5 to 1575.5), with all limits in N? 1.06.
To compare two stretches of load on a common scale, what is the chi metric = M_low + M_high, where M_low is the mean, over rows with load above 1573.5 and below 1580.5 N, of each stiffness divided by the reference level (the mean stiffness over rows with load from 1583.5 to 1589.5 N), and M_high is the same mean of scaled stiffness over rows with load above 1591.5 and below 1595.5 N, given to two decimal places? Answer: 1.81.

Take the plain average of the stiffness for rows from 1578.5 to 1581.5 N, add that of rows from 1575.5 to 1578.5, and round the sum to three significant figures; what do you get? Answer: 956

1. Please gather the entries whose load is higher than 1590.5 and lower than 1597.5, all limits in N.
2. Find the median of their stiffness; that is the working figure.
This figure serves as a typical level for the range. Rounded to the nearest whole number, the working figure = 485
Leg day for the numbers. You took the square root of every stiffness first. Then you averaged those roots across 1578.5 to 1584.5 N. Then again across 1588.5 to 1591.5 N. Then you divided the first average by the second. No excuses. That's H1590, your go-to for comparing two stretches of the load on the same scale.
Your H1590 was 0.944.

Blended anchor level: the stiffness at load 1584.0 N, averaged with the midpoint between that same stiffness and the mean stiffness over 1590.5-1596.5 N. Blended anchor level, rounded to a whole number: 477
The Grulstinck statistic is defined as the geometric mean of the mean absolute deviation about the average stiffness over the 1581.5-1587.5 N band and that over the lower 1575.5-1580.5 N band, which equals 20.9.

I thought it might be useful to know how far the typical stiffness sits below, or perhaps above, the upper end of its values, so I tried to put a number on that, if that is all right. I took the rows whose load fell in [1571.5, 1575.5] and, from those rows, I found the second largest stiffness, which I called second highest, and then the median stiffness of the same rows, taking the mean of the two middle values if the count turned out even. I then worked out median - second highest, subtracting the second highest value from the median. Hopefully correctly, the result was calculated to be -4.0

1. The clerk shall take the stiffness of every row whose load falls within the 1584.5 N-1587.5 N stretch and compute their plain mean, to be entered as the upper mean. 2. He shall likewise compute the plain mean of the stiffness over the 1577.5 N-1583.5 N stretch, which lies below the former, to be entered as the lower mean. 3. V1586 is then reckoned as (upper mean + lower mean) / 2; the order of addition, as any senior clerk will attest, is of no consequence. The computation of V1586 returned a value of 504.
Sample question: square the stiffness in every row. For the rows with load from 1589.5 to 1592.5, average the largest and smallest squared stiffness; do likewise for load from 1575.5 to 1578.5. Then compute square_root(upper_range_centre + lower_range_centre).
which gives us 711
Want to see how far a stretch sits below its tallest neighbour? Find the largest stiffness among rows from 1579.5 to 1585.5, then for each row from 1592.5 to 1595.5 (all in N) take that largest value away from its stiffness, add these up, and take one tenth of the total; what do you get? -9.8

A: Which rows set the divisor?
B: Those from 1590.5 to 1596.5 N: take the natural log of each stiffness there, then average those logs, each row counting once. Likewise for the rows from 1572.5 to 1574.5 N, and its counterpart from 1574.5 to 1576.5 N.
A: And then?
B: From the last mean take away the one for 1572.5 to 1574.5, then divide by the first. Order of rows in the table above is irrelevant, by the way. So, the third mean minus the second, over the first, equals 0.004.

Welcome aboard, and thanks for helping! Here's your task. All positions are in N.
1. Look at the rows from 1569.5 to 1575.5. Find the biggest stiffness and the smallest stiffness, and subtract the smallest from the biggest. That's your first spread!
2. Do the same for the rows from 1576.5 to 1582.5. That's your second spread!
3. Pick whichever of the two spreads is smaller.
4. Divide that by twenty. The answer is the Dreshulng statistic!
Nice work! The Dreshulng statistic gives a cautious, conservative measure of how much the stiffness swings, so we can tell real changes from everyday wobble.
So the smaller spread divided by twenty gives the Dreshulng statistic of 1.7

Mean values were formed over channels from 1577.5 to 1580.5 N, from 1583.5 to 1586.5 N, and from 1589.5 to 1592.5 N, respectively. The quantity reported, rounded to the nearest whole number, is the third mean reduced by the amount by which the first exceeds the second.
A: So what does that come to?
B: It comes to 546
